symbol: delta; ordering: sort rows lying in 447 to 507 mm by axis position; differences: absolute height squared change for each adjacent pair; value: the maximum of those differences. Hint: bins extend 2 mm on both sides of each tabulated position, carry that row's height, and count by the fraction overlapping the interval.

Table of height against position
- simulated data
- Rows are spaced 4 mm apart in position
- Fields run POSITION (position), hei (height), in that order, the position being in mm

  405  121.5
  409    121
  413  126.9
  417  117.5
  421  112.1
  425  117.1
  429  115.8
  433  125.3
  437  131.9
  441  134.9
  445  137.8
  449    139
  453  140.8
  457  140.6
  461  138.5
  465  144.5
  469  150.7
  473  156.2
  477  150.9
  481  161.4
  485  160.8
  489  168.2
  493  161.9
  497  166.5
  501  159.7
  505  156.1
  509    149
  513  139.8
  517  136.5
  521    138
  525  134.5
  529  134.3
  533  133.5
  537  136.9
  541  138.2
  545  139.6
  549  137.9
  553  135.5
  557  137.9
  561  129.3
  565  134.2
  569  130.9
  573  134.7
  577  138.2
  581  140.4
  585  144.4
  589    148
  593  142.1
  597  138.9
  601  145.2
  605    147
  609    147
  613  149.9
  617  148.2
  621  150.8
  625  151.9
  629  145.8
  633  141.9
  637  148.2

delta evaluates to 3279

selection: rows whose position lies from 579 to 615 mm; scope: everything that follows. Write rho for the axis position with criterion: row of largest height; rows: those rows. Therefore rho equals 613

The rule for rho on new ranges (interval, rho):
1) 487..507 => 489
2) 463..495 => 489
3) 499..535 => 501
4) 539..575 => 545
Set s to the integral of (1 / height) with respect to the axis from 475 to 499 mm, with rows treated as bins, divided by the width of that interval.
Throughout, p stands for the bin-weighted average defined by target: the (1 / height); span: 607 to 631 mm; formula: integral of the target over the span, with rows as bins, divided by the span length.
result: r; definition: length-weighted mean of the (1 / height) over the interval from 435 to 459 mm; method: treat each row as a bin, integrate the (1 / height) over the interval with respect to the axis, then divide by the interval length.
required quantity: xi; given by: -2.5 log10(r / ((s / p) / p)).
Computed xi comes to 10.7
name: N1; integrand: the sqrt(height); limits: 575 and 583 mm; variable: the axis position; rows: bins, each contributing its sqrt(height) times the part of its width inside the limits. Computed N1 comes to 94.4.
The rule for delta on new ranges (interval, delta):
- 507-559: 2657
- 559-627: 1790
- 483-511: 2435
